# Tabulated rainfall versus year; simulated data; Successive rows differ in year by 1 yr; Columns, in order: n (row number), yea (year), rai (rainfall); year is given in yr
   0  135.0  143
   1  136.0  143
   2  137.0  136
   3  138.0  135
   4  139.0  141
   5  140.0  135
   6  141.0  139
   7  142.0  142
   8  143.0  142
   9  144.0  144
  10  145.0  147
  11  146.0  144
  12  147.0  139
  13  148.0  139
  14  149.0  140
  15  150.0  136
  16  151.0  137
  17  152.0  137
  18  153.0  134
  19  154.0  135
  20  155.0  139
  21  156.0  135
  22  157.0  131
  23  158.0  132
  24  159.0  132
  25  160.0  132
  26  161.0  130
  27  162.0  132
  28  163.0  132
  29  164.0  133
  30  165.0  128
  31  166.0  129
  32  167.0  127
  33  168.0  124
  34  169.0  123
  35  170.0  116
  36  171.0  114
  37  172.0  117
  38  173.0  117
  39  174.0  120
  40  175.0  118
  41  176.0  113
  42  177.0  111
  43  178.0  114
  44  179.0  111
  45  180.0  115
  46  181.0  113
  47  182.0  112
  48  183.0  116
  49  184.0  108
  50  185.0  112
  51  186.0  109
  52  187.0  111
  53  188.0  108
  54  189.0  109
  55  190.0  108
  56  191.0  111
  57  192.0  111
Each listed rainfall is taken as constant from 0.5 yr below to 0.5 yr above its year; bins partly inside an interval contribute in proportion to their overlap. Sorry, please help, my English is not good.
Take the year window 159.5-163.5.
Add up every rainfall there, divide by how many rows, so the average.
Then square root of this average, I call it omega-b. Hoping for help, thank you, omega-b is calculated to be 11.5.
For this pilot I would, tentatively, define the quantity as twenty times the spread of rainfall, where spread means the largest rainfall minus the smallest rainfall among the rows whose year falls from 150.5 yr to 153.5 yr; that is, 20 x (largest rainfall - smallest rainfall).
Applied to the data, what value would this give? 60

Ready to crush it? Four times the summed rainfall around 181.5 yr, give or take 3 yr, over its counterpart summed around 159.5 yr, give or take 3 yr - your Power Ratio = 3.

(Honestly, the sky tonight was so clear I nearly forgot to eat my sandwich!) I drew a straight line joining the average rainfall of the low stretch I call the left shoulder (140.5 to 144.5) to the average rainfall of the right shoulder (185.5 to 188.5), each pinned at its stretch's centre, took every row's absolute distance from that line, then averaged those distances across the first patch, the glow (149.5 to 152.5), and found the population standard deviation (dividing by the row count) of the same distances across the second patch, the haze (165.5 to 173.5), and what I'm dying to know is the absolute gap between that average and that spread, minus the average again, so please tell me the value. -0.51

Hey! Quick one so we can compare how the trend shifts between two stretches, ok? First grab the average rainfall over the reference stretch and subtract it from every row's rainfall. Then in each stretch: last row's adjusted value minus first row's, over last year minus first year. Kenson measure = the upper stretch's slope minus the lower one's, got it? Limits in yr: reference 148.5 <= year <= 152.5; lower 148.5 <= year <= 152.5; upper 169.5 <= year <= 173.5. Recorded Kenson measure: 1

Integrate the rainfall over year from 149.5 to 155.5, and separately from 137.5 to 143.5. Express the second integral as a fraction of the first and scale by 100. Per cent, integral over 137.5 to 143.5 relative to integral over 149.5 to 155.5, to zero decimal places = 102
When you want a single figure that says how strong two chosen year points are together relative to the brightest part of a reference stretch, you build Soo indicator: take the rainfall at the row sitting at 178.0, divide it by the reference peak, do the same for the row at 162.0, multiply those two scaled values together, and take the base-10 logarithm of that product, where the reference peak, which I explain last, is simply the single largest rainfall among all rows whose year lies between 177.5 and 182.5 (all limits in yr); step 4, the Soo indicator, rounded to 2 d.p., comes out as 0.06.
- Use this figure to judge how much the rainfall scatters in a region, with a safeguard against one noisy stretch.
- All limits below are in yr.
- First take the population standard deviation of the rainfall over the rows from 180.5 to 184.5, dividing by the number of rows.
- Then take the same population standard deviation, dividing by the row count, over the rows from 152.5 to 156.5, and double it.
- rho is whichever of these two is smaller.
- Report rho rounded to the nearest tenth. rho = 2.9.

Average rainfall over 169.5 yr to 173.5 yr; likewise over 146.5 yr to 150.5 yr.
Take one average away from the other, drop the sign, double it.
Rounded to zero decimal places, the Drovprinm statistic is 45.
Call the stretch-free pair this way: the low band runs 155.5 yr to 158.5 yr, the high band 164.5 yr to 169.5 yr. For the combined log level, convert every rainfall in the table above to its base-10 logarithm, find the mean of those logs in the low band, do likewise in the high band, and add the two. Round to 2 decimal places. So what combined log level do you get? 4.22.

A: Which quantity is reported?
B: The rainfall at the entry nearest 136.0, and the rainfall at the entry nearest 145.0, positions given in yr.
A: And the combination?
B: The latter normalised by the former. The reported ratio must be 1.03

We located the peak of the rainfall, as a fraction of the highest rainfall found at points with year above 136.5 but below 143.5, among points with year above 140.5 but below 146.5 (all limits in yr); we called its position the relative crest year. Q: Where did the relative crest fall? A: 145.0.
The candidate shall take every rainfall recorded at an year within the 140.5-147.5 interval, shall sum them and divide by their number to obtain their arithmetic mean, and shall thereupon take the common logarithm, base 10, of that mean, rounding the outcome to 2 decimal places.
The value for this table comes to 2.15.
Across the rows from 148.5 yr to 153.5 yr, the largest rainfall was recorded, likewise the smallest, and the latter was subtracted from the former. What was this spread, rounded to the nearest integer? 6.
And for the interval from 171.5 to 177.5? 9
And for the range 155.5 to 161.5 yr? 5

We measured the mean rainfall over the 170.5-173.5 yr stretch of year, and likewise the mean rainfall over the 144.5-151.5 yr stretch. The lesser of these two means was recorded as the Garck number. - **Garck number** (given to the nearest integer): 116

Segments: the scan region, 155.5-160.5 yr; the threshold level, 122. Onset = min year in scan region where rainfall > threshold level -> 156.0 yr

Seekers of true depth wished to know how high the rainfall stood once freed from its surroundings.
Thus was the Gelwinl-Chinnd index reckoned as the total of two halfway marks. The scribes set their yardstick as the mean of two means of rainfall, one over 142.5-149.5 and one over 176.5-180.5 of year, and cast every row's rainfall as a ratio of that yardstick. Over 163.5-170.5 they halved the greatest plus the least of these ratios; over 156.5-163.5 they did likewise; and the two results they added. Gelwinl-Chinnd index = 2.005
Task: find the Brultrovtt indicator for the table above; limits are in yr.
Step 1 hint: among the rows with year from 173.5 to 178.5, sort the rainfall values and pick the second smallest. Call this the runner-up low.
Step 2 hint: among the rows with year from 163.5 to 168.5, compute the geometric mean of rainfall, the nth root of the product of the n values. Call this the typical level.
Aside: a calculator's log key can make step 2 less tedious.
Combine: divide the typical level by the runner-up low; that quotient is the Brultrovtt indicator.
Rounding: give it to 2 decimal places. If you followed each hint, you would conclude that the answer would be 1.13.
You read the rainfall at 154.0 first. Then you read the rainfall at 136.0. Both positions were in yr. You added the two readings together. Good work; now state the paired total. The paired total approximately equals 278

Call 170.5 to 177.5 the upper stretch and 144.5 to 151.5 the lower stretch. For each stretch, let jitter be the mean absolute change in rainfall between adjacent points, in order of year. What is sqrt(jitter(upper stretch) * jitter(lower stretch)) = 2.42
